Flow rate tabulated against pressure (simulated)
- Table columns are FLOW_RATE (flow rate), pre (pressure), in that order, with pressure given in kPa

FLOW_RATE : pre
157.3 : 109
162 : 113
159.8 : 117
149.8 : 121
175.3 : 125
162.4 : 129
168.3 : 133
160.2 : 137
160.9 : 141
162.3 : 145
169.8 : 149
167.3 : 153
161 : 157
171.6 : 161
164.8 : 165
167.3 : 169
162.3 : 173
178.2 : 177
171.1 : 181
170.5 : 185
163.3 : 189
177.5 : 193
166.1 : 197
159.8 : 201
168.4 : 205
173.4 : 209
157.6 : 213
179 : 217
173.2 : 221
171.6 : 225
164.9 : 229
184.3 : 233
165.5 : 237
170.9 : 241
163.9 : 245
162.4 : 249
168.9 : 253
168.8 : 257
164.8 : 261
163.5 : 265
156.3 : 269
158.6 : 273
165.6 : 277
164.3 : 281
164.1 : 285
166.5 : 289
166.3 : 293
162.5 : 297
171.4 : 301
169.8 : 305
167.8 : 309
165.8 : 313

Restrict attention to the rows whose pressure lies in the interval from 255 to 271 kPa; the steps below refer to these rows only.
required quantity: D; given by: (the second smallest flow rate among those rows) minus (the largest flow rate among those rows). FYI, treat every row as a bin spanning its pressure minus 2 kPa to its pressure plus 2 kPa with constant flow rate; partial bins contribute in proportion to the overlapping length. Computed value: -5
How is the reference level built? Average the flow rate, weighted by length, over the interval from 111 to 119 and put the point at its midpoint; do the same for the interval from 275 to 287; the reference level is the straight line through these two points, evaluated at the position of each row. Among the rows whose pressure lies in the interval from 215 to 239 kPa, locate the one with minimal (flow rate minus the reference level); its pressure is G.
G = 229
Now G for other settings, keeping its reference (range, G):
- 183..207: 201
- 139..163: 157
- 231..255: 249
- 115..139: 121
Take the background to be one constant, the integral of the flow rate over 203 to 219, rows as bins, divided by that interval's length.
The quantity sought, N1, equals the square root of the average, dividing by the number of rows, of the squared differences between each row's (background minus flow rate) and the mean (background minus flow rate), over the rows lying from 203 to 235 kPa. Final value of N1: 7.7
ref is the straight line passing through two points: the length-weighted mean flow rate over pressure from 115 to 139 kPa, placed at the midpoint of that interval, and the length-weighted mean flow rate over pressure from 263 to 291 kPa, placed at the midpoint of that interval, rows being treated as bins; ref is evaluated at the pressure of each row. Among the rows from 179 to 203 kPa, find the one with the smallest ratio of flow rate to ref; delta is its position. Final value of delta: 201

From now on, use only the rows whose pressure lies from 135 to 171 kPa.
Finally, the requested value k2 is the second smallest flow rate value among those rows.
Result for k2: 160.9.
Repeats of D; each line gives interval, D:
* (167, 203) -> -16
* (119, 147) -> -15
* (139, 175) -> -11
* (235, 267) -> -7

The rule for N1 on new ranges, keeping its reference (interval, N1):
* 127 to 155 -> 3.6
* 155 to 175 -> 3.8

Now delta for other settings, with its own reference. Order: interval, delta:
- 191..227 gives 213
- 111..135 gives 121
